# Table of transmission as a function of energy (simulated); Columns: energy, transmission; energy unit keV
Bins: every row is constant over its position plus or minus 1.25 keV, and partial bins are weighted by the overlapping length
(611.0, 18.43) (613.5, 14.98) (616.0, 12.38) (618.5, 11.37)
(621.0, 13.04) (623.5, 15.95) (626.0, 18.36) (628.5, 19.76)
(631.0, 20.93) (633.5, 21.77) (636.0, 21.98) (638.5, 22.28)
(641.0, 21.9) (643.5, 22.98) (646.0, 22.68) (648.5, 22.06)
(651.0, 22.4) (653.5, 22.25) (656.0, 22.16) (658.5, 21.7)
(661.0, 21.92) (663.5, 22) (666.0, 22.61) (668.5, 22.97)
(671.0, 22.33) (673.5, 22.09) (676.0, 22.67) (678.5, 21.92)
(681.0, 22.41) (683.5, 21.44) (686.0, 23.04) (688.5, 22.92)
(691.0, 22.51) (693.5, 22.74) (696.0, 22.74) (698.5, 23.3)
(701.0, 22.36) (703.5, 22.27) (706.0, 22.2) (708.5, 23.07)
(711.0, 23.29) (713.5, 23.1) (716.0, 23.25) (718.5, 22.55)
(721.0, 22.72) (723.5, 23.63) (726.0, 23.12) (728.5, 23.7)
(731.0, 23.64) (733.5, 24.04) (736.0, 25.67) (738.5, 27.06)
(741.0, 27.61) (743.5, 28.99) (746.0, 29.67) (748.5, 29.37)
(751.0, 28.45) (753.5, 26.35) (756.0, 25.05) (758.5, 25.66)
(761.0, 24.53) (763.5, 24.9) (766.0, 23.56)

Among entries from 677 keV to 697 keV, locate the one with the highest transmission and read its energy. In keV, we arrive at 686.0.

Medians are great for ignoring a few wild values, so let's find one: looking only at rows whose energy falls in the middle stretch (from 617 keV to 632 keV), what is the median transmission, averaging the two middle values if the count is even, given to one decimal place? 17.2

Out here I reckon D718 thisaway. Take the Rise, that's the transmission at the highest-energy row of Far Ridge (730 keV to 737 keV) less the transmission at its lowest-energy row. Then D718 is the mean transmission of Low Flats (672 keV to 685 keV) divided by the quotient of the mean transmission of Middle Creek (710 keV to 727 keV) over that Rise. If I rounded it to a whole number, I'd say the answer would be 2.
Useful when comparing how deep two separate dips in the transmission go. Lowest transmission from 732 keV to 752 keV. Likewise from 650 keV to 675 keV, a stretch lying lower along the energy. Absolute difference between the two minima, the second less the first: 2.3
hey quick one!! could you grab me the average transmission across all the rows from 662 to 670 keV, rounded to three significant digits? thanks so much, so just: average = 22.5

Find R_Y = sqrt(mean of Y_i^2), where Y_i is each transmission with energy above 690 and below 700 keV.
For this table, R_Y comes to 22.8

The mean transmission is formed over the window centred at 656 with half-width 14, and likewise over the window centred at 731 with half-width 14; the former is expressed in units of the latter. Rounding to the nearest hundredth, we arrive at 0.90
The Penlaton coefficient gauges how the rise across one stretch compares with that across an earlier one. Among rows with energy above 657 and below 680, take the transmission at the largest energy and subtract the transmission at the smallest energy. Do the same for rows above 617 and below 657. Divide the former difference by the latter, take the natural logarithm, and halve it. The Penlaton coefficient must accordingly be -1.9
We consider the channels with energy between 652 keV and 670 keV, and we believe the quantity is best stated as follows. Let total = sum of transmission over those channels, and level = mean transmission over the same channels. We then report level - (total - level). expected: -111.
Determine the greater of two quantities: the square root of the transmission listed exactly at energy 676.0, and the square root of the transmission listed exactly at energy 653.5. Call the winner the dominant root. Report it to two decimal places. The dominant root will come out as 4.76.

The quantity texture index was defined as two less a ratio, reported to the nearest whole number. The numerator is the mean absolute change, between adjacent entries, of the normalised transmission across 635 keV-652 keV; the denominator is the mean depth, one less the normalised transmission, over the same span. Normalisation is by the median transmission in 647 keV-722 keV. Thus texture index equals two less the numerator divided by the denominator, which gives -2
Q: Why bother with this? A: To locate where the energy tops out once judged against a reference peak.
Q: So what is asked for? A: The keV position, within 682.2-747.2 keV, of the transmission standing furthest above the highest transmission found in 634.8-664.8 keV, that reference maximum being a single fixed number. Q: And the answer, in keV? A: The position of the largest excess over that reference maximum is 746.0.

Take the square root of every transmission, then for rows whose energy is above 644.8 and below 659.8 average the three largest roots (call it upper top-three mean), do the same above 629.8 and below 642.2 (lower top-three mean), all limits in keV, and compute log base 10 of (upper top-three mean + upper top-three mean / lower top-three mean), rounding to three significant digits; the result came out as 0.759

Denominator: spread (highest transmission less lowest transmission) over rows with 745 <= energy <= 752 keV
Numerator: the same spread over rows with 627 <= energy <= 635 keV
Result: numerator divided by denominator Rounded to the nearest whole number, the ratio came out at 2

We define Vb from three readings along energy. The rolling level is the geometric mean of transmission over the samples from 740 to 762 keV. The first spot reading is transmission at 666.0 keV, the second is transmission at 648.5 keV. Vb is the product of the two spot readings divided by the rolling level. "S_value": 18.3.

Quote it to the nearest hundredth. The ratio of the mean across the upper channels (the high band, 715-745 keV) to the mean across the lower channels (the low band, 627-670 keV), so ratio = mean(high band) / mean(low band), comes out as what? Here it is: 1.12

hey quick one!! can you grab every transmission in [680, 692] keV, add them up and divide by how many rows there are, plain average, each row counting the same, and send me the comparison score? 22.5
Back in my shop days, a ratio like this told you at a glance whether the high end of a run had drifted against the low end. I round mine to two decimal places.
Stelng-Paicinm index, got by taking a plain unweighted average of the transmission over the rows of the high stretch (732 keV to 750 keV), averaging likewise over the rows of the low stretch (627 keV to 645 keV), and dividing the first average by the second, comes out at 1.27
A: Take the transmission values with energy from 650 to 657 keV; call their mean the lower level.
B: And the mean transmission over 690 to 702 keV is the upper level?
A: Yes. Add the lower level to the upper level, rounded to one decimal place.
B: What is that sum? 45.0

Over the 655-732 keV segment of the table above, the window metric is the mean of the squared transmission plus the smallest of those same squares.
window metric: 973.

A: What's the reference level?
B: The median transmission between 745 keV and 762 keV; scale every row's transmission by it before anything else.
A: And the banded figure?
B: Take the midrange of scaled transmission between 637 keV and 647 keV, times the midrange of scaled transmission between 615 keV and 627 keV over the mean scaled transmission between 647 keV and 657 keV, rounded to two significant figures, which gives 0.57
